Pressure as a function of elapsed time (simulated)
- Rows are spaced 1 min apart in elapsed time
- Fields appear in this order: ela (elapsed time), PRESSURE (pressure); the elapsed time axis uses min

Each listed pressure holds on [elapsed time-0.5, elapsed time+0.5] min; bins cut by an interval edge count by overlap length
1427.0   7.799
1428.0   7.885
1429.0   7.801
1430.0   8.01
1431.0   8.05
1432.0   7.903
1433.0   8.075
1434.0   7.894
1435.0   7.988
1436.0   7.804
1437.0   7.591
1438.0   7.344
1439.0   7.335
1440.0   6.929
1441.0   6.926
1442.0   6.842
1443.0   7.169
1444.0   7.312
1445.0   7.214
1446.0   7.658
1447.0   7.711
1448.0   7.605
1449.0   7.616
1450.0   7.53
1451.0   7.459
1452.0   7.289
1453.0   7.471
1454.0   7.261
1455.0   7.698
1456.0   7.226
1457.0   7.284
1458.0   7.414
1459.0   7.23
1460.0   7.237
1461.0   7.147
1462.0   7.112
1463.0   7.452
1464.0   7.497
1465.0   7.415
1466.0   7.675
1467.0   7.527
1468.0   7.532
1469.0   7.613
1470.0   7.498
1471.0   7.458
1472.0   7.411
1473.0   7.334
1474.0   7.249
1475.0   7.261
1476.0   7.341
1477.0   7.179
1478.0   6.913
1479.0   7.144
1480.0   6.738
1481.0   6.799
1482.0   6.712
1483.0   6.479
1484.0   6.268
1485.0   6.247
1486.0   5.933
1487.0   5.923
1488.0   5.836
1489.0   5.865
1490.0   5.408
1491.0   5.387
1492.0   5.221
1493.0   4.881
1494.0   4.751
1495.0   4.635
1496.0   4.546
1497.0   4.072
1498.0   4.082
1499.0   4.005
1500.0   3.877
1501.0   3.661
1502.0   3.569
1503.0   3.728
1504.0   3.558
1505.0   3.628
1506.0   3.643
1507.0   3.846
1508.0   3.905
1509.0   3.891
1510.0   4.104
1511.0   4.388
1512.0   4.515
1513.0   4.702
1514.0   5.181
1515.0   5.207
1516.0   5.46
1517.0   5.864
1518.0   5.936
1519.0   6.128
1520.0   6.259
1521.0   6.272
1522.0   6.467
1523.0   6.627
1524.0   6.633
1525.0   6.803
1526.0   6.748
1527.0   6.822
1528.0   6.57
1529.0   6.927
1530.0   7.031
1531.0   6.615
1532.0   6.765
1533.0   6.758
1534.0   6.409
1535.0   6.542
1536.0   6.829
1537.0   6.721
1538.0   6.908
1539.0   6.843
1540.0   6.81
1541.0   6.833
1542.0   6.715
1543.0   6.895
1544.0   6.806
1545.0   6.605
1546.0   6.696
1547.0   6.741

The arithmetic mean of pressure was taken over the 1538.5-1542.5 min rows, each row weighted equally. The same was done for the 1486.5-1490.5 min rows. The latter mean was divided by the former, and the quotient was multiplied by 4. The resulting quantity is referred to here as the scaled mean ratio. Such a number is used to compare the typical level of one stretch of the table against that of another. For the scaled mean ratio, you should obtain 3.4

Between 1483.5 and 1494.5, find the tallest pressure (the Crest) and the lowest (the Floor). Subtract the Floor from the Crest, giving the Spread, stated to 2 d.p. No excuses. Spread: 1.52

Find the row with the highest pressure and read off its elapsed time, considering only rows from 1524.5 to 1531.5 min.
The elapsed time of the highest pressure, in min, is 1530.0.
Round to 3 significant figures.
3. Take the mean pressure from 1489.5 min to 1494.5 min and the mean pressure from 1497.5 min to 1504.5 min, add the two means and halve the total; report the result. 4.46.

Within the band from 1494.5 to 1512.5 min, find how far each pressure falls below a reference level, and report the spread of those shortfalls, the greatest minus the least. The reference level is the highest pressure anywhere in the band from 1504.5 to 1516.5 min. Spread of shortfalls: 1.1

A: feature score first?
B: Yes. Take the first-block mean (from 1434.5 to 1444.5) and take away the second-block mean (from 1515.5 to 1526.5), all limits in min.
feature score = 1.0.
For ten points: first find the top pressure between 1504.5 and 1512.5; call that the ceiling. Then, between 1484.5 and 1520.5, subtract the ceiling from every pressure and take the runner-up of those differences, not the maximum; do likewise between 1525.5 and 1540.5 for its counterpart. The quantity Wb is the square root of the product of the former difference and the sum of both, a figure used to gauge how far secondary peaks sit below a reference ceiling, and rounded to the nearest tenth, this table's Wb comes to 2.7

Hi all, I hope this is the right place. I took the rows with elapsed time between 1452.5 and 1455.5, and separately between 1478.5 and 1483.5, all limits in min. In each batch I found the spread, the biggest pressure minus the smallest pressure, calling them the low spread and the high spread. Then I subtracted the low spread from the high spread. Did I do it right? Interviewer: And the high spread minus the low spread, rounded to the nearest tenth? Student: 0.2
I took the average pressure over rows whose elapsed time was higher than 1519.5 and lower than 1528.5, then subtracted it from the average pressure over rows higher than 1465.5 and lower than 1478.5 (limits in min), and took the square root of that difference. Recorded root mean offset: 0.90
